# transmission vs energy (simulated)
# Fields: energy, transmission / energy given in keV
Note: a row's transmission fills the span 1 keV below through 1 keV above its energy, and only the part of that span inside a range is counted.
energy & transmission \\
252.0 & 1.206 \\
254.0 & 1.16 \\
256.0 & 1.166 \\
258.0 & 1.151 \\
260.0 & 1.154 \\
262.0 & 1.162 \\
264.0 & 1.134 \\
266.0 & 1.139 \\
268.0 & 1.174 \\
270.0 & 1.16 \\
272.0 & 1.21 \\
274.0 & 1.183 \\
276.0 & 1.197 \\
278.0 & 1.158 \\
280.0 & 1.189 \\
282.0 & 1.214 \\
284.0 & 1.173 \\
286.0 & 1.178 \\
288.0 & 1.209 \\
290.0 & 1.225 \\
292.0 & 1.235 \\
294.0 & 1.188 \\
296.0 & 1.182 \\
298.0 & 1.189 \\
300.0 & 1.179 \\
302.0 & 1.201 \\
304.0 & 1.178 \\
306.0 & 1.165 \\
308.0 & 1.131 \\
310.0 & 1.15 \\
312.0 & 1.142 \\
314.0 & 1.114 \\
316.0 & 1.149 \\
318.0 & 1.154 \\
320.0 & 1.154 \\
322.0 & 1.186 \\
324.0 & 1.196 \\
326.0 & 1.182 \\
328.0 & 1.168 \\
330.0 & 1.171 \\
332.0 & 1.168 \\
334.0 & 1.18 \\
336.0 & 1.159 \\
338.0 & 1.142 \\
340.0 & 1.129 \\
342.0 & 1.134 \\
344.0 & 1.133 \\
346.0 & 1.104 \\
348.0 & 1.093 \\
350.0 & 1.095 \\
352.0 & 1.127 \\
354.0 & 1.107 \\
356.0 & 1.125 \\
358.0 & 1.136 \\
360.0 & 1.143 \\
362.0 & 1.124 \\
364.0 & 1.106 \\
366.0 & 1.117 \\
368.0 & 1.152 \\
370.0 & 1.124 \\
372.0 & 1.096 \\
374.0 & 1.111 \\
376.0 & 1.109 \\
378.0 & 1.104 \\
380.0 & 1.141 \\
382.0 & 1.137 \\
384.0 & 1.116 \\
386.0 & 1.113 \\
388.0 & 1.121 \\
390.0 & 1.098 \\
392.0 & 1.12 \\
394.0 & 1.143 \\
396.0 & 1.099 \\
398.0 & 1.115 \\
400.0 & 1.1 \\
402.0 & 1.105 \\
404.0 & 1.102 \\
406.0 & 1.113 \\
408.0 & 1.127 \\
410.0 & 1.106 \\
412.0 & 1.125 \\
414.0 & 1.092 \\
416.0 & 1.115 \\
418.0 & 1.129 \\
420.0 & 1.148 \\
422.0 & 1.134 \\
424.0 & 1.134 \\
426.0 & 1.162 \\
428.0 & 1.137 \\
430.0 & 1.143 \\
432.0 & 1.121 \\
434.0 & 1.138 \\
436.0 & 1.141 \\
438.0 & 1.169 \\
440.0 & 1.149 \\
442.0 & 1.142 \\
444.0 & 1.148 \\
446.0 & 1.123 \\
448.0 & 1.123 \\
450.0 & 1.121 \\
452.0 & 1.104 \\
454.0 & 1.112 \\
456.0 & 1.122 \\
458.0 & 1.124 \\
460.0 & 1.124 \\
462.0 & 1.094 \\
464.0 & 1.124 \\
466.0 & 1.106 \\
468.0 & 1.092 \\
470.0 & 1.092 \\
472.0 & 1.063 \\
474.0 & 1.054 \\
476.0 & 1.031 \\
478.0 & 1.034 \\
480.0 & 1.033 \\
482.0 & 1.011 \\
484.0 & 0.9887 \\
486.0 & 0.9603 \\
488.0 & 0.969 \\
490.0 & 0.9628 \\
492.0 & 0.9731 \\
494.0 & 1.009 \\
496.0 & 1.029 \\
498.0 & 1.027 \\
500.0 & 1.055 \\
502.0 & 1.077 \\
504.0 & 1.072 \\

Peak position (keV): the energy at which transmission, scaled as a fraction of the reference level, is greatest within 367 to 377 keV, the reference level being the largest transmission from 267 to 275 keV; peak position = 368.0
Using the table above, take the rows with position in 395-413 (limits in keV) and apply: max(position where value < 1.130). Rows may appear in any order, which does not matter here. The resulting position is 412.0 keV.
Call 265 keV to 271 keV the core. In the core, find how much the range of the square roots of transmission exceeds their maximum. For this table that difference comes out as -1.07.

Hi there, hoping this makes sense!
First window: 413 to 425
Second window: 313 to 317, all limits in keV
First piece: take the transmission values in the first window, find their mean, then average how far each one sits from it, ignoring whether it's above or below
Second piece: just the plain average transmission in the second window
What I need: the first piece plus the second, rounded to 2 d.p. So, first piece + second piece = 1.15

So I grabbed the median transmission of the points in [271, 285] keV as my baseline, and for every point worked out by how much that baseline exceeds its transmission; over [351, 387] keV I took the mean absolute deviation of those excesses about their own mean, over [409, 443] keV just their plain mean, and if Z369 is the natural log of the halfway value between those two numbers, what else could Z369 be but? -3.39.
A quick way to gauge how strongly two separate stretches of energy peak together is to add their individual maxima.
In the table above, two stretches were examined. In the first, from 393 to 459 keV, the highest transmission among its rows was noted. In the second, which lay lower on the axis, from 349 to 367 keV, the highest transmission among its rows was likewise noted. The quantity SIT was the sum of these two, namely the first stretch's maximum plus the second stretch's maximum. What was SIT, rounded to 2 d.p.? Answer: 2.31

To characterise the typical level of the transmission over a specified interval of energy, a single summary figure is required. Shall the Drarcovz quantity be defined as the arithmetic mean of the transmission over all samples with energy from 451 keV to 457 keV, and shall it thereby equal 1.11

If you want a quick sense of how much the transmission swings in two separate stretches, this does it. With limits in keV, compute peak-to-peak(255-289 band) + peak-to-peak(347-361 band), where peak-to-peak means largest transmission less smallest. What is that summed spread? 0.13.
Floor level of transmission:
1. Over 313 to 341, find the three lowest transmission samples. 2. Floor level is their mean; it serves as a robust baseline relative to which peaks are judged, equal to 1.13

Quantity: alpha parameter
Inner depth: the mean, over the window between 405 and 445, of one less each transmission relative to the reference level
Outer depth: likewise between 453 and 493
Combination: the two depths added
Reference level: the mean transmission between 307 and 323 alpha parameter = 0.094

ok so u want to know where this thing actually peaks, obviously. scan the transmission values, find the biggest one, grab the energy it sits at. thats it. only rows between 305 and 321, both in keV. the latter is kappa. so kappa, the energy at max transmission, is 306.0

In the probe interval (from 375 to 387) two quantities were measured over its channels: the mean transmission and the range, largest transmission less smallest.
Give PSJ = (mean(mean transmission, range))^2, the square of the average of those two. 0.33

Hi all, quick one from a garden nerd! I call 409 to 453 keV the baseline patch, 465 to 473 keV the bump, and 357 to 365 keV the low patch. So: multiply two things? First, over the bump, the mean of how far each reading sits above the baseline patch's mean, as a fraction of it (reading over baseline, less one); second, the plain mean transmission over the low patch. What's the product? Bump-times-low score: -0.044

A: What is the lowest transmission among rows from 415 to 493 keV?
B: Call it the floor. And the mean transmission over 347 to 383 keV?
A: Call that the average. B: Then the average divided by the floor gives 1.17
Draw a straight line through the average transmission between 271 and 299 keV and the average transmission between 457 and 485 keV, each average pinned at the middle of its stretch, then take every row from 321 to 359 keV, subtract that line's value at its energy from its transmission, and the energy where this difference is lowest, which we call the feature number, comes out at 348.0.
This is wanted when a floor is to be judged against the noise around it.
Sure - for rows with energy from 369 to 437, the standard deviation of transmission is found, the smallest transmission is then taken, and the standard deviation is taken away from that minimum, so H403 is 1.07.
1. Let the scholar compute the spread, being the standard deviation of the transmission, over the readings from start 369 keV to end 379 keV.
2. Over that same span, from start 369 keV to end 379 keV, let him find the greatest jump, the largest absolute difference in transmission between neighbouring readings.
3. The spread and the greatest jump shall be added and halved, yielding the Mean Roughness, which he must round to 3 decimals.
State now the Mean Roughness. 0.019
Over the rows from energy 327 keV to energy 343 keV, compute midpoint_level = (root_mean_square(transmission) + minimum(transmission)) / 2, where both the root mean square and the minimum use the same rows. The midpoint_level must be 1.143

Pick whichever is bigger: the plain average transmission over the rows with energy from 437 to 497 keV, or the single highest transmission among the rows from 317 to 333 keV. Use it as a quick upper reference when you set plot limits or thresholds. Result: 1.20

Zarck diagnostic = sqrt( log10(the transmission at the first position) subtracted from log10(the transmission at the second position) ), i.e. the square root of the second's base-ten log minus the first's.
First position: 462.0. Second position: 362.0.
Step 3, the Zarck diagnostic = 0.108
